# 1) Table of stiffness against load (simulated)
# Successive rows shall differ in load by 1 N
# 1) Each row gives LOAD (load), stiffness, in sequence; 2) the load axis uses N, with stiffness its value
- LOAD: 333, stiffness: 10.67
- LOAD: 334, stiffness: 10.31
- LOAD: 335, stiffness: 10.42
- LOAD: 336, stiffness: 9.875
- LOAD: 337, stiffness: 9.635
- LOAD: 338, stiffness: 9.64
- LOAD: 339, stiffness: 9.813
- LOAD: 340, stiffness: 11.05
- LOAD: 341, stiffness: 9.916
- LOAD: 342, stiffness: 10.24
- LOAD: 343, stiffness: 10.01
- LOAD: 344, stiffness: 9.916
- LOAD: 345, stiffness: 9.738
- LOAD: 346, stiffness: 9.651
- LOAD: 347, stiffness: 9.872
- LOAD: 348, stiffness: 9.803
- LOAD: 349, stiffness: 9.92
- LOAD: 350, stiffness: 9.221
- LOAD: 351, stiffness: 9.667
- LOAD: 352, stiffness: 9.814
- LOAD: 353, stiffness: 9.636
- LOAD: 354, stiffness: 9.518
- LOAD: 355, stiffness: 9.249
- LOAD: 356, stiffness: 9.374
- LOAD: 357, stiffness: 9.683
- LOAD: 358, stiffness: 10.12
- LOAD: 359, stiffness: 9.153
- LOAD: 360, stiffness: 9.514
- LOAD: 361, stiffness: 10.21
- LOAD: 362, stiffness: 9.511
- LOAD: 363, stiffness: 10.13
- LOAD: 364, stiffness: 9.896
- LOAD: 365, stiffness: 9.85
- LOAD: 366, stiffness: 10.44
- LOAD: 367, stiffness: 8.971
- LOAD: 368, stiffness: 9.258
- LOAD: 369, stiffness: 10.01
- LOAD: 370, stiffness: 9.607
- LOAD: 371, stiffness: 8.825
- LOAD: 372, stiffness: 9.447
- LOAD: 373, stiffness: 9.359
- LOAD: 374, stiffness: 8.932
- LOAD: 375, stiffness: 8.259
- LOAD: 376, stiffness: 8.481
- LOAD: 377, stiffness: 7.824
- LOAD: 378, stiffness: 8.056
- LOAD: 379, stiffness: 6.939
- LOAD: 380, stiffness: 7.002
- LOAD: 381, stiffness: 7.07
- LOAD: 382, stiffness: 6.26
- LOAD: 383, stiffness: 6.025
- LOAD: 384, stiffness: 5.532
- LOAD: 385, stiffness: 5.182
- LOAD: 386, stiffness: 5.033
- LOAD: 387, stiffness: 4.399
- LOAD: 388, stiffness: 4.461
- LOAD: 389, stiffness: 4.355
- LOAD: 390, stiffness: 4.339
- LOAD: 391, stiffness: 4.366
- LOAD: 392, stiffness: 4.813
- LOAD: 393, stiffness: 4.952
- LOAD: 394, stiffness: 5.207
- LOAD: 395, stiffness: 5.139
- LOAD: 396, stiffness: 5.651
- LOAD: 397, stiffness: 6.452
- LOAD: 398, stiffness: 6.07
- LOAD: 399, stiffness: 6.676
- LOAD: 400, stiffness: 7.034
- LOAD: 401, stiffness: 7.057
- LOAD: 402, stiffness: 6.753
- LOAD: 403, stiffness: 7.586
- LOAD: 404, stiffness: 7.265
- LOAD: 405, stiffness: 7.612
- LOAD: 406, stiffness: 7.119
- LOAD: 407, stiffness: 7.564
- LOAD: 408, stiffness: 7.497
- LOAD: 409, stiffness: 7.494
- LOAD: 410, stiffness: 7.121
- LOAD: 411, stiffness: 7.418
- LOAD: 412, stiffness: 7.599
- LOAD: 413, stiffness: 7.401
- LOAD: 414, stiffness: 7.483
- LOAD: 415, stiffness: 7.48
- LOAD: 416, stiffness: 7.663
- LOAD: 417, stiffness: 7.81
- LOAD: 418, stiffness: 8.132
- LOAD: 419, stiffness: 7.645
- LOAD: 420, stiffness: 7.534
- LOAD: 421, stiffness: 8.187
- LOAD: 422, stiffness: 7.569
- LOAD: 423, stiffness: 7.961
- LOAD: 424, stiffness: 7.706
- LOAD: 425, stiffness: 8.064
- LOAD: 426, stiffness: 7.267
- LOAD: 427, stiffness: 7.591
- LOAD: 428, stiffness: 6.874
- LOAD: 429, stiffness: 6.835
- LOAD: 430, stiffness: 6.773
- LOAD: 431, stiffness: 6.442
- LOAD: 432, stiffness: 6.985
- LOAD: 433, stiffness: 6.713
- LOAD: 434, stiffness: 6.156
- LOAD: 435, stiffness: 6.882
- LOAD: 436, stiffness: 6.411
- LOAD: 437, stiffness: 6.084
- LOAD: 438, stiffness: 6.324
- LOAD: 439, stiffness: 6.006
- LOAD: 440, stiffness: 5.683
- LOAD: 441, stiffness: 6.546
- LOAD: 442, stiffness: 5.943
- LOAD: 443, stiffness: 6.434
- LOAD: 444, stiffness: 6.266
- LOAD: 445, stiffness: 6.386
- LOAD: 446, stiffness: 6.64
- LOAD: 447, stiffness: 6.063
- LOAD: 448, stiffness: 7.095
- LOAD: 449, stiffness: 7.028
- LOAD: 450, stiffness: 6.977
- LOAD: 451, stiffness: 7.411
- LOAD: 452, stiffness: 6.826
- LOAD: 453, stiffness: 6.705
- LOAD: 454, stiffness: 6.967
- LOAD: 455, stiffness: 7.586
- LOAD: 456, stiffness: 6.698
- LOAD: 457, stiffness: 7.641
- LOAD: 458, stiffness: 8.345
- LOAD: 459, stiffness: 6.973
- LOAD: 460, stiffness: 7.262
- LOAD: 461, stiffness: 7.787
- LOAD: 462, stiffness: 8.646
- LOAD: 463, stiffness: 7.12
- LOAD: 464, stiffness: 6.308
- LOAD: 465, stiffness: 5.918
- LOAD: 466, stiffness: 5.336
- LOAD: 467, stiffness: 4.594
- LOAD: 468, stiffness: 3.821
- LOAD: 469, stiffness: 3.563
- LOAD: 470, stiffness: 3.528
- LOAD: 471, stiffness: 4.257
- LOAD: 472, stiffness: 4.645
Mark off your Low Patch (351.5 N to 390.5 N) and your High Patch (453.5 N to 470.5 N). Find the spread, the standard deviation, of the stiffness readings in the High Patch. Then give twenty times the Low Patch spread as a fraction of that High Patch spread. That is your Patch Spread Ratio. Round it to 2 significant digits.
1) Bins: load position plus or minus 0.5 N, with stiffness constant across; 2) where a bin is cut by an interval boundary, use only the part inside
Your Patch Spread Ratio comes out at 24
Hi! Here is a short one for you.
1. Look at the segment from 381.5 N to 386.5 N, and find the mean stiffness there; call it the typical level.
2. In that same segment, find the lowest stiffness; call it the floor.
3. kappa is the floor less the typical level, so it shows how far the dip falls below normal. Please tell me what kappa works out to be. -0.57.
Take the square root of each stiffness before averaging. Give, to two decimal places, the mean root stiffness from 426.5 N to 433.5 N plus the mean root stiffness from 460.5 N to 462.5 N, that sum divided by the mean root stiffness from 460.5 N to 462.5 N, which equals 1.92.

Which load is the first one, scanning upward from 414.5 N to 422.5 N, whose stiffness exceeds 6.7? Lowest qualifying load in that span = 415 N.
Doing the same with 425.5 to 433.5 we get 426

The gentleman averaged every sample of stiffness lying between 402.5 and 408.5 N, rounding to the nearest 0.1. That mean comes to 7.4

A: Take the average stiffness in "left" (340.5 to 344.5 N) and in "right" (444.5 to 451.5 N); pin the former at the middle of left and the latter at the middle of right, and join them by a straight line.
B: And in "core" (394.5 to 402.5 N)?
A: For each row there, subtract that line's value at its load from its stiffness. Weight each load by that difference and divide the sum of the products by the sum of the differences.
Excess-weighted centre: 397.8 N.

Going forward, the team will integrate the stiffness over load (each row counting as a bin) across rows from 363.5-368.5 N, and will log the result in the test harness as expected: 48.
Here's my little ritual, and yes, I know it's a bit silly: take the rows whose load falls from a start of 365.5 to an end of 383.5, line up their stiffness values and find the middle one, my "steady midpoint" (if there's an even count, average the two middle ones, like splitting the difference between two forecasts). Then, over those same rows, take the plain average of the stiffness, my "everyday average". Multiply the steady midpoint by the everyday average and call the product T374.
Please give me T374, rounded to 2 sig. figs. 72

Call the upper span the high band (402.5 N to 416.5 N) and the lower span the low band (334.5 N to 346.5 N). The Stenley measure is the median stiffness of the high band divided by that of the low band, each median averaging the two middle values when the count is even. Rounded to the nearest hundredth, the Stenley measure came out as 0.76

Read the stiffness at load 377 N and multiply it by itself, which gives 61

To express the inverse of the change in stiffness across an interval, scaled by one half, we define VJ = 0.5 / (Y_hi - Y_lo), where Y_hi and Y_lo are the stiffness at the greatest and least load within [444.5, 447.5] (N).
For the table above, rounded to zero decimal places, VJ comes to -2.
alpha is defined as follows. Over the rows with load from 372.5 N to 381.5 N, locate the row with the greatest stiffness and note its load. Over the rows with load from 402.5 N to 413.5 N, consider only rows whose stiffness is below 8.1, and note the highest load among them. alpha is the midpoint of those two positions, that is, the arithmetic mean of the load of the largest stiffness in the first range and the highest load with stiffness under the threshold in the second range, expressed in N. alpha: 393.0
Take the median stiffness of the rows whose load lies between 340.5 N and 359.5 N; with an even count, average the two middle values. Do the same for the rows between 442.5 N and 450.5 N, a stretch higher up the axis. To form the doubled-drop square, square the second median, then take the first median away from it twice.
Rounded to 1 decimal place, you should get 23.3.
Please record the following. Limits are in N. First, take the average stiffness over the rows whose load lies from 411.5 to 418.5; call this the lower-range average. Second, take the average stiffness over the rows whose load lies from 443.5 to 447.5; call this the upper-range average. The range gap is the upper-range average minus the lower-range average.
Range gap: -1.3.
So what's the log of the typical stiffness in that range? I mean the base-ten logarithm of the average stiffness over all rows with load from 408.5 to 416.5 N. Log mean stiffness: 0.873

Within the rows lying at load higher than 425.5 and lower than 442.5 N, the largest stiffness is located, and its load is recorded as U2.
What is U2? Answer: 427 N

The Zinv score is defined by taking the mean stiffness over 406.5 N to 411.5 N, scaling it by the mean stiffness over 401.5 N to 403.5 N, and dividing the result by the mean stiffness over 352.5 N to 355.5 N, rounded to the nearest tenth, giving 5.6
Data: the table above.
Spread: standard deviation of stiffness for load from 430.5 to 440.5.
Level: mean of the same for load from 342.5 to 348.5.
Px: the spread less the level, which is -9.4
